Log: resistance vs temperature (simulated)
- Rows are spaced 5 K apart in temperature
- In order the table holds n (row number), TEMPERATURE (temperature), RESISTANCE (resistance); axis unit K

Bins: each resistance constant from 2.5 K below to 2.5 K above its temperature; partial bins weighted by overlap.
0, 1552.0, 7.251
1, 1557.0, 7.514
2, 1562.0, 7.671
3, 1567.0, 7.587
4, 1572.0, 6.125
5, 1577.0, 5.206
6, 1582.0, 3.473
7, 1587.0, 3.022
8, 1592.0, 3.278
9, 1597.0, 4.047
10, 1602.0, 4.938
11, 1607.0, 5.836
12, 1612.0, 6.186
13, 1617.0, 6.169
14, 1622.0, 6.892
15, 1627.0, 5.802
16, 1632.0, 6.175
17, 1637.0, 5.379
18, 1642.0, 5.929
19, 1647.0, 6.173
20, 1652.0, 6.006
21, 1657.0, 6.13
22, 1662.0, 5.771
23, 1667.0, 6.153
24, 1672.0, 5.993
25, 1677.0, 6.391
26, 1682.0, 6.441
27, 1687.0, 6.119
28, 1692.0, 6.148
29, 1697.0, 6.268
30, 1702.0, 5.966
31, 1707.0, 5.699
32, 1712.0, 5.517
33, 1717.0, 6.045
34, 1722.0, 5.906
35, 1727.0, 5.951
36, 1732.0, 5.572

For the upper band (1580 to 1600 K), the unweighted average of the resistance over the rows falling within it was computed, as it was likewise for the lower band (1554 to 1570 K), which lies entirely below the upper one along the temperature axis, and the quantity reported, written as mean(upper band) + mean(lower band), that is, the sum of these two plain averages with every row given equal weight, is 11.0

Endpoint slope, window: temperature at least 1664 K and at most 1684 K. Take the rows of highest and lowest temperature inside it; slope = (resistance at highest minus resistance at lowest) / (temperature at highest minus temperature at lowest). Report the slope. 0.019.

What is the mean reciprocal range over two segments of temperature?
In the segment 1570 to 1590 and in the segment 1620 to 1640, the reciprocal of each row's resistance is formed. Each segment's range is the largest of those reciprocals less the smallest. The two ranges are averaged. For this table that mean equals 0.104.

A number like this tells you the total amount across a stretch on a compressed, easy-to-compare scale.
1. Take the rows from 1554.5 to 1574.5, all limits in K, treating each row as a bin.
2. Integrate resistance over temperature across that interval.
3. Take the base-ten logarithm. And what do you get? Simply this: 2.2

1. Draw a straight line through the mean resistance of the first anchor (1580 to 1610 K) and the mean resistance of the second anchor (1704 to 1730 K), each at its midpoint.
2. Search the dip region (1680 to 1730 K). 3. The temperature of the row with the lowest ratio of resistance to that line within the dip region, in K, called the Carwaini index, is 1712.0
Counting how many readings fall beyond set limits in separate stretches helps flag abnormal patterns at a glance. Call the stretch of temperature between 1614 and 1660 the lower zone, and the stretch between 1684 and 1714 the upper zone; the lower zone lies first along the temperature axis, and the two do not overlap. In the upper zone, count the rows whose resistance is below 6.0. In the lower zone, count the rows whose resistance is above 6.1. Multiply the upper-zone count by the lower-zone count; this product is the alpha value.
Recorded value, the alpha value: 15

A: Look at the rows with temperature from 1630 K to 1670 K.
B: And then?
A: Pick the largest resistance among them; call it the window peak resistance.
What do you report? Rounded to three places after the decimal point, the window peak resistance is 6.175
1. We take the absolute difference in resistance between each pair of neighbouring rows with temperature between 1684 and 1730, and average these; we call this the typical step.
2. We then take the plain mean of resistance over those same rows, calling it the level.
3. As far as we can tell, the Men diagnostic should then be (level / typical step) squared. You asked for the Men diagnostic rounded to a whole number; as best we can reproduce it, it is 874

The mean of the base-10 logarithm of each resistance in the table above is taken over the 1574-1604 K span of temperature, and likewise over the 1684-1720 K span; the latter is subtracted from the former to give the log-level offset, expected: -0.18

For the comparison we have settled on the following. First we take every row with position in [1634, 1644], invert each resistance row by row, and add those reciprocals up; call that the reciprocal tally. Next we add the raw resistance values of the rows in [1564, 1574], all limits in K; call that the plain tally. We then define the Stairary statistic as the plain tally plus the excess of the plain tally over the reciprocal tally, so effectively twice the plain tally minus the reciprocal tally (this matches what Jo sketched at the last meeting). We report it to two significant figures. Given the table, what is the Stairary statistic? 27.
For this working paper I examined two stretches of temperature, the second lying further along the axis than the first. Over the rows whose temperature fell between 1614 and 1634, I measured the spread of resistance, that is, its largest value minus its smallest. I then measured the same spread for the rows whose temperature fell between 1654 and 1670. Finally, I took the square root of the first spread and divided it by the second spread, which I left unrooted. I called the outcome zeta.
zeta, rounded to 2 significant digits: 2.7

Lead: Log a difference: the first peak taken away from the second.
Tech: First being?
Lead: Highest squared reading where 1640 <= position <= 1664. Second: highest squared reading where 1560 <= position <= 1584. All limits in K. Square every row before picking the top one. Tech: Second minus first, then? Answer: 21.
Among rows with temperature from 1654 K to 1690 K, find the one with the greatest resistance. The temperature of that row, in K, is 1682.0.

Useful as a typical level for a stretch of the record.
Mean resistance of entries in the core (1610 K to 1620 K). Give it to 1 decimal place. 6.2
